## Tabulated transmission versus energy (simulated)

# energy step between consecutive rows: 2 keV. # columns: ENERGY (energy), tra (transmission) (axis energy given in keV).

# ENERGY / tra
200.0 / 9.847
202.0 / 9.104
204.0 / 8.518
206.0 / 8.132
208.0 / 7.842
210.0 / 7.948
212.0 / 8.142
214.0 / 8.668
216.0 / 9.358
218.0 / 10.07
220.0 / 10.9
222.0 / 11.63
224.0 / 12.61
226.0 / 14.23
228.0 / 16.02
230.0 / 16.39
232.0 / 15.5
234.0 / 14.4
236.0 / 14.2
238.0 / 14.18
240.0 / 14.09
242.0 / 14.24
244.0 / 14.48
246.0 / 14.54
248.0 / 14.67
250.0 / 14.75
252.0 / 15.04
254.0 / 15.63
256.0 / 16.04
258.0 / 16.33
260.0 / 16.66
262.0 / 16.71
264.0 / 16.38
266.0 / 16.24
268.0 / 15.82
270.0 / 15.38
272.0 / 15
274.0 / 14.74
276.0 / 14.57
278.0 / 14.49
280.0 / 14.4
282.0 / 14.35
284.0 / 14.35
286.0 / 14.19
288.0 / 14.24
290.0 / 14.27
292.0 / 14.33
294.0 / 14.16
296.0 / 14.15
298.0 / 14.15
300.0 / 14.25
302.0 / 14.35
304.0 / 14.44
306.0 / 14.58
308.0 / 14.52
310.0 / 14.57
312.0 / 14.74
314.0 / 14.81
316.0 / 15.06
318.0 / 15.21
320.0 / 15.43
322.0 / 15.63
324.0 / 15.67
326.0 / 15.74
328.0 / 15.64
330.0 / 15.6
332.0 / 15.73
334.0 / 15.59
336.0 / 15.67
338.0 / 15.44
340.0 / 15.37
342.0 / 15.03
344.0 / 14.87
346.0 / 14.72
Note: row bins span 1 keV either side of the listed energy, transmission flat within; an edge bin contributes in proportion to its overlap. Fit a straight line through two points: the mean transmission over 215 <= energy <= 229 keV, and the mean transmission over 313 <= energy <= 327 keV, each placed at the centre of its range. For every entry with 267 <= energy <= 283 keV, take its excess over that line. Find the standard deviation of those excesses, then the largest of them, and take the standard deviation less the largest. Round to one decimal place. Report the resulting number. -1.5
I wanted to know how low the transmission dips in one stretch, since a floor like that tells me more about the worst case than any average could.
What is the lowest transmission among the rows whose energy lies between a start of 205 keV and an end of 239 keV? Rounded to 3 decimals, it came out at 7.842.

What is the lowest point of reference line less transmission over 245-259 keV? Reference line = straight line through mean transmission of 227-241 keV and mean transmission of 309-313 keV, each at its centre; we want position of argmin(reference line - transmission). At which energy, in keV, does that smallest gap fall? 258.0 keV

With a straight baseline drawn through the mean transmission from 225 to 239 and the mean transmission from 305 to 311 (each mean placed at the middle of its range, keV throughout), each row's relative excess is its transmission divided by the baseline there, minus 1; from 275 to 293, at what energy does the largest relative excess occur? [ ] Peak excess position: 276.0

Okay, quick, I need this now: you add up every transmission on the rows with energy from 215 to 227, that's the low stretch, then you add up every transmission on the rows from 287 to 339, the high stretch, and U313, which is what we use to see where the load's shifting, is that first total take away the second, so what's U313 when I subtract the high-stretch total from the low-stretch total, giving -319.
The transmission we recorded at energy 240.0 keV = 14.09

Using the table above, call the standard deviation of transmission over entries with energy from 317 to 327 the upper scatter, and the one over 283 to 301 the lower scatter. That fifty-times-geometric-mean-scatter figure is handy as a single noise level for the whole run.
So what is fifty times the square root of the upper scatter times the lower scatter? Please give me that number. 6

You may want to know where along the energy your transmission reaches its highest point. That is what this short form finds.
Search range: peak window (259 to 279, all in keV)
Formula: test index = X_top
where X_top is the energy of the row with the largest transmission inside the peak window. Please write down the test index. 262.0 keV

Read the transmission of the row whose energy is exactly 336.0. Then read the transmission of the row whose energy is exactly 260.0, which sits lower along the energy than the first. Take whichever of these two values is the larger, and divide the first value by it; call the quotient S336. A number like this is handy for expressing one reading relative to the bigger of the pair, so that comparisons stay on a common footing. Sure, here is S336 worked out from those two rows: 0.941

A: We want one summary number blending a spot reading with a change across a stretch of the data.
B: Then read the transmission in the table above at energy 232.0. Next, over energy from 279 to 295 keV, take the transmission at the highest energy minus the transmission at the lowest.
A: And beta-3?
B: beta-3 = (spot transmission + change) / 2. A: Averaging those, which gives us 7.63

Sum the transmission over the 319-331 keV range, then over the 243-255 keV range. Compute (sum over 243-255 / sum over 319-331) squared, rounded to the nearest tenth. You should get 0.9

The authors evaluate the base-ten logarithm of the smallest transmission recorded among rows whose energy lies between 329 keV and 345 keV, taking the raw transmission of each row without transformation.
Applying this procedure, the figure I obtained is 1.172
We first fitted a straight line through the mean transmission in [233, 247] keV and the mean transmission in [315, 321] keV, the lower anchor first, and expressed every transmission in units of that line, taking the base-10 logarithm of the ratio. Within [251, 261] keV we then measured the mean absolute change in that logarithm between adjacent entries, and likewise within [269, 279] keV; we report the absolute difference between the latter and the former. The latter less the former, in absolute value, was 0.003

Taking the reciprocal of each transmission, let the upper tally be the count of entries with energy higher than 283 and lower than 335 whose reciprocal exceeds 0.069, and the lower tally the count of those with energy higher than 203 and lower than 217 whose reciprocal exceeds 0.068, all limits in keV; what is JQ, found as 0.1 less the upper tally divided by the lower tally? -1.5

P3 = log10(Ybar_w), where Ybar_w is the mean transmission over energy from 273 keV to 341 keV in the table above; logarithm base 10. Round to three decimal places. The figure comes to 1.171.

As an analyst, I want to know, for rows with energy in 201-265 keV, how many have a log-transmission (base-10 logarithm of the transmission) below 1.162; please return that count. 19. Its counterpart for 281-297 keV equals 8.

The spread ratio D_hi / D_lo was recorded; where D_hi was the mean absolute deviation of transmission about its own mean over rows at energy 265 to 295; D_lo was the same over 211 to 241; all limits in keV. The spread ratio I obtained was 0.2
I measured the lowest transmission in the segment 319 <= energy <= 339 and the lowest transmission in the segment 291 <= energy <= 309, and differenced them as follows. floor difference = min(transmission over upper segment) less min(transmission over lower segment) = 1.3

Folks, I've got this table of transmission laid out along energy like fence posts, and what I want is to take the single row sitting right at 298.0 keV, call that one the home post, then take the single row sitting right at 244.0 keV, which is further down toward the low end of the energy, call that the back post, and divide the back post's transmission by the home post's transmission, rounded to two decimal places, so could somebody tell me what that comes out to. 1.02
